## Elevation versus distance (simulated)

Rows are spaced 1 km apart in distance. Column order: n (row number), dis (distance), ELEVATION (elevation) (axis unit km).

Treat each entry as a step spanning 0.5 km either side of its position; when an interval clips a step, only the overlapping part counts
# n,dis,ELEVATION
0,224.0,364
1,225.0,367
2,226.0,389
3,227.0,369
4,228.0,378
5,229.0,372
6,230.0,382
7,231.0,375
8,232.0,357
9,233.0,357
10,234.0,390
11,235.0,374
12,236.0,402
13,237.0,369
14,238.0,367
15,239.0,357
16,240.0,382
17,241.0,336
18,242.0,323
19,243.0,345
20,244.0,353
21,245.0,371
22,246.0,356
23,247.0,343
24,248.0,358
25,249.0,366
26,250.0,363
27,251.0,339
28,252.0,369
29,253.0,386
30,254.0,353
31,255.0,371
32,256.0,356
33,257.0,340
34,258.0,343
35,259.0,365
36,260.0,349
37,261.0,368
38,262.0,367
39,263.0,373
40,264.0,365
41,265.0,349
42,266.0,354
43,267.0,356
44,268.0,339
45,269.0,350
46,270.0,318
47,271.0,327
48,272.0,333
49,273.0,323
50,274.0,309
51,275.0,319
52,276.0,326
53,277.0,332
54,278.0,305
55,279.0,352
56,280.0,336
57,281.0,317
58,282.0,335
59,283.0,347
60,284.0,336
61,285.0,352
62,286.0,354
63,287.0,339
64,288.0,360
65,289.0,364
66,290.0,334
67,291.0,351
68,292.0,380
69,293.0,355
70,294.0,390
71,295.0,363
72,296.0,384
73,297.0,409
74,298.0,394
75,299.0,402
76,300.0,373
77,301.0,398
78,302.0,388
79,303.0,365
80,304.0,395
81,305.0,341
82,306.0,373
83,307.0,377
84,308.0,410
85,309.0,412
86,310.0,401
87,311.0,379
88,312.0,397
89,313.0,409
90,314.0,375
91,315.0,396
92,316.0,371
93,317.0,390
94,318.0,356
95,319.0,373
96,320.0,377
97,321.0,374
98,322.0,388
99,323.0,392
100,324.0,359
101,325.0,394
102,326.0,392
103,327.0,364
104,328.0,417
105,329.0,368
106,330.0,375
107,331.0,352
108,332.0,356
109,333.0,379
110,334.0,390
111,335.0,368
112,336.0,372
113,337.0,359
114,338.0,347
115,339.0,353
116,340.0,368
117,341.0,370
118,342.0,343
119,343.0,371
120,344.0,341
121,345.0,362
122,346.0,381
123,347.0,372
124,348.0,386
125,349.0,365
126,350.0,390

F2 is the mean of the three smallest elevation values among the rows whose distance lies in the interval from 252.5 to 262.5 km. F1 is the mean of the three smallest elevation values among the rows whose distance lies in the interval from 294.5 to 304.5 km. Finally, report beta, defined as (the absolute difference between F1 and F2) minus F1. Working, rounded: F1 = 367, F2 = 344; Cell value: -344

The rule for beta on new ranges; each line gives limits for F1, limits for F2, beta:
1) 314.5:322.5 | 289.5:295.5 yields -347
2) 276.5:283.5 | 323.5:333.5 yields -280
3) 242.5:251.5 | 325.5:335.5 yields -327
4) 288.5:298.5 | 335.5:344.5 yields -344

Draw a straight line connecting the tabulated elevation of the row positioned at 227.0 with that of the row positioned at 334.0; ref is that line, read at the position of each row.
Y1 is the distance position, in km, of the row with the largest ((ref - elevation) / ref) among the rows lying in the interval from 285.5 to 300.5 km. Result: 290.0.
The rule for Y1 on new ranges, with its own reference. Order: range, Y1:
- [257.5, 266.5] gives 258.0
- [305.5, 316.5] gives 316.0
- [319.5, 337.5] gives 331.0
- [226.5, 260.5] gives 242.0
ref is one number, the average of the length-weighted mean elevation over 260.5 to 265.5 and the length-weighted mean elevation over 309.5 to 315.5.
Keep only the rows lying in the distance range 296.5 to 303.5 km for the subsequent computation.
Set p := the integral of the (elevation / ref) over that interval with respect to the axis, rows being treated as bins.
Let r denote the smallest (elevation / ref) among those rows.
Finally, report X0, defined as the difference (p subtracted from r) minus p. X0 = -13.5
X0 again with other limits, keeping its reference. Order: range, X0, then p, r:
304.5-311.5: -13.3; 7.1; 0.901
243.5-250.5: -12.4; 6.6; 0.906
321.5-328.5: -13.3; 7.1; 0.948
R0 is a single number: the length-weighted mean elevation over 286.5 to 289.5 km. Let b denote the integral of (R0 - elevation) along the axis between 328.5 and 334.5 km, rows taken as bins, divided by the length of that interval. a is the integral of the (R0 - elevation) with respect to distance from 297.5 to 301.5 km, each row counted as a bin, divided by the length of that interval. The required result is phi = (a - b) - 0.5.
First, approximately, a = -37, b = -16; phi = -22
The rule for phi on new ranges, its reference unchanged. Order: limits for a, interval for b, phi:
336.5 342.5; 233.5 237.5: 27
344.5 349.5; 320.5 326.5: 9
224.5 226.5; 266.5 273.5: -43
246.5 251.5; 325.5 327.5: 24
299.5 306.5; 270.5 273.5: -49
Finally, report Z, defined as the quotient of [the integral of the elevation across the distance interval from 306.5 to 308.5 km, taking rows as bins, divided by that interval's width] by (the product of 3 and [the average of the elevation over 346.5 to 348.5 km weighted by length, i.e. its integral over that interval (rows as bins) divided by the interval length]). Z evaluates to 0.346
